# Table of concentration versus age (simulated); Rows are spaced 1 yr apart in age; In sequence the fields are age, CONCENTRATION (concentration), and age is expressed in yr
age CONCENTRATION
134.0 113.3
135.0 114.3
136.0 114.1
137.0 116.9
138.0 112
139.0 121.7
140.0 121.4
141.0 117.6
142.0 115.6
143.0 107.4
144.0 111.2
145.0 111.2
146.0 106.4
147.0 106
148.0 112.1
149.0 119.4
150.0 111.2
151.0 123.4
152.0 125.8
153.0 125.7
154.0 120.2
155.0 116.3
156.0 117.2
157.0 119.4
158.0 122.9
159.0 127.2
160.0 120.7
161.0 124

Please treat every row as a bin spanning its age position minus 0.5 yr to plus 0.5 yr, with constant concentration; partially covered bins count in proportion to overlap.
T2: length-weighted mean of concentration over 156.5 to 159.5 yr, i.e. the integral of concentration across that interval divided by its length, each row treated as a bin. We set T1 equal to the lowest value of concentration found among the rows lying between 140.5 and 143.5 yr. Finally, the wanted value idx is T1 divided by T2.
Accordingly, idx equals 0.87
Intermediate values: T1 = 107.4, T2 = 123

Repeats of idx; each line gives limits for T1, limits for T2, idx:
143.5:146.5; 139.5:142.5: 0.90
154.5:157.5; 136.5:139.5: 1.00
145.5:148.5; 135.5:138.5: 0.93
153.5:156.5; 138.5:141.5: 0.97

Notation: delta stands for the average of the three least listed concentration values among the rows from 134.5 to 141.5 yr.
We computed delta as 113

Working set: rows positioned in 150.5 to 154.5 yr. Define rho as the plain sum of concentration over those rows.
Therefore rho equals 495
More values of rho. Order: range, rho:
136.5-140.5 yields 472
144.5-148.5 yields 436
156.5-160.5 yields 490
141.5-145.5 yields 445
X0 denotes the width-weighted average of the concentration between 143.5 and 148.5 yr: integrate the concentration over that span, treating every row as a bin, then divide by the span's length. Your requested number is 109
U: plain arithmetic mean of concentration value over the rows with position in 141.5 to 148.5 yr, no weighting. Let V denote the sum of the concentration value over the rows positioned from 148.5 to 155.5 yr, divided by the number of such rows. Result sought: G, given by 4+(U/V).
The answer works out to 4.91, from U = 110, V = 120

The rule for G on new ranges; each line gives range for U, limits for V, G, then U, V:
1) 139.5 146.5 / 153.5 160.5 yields 4.94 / 113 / 121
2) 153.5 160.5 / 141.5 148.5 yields 5.10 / 121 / 110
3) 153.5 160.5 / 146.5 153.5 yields 5.02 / 121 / 118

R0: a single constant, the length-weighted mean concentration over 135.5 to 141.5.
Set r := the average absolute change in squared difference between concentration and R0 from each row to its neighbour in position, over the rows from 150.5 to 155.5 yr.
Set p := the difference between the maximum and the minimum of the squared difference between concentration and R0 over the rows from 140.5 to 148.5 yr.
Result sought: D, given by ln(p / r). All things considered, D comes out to 1.6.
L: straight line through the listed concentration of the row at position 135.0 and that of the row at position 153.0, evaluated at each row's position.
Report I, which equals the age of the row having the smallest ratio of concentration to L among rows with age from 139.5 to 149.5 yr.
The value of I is 147.0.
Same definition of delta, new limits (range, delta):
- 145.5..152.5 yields 108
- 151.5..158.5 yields 118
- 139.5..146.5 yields 108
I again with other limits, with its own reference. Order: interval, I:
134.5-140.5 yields 138.0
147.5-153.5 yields 150.0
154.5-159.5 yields 155.0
